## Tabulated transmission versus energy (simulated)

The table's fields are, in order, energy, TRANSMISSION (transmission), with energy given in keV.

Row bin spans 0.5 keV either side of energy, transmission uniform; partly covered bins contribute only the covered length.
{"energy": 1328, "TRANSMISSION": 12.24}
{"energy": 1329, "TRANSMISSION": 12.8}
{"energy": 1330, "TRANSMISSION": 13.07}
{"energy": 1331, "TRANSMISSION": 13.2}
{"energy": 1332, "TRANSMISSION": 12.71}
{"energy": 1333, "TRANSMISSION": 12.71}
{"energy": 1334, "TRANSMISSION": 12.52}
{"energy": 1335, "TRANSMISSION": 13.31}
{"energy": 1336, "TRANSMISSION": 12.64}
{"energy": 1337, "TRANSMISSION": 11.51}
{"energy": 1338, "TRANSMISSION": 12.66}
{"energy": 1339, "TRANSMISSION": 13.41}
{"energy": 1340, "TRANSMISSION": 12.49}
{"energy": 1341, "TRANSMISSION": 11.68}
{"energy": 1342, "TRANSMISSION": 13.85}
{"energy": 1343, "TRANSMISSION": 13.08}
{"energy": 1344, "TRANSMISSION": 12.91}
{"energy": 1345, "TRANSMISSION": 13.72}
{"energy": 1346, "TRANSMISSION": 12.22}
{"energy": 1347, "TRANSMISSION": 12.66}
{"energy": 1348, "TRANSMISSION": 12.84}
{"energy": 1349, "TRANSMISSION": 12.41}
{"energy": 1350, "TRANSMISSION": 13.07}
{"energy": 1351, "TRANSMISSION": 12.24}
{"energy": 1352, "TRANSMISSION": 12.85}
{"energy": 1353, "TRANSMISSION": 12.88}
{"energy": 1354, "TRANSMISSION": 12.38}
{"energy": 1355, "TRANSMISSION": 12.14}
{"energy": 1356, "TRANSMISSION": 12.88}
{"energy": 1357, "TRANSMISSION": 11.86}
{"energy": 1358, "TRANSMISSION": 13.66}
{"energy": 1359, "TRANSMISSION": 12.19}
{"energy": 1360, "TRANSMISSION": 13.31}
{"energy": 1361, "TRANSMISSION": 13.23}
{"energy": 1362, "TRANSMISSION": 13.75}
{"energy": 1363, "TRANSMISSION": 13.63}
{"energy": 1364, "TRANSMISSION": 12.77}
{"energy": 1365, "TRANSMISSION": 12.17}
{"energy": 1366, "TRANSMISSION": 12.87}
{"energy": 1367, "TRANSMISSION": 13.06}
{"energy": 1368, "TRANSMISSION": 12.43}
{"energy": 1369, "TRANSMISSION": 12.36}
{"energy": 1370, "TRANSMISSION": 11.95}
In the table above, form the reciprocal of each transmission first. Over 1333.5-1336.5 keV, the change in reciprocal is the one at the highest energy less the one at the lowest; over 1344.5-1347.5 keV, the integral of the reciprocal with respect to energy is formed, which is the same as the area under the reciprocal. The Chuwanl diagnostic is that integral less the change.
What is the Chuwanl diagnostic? 0.234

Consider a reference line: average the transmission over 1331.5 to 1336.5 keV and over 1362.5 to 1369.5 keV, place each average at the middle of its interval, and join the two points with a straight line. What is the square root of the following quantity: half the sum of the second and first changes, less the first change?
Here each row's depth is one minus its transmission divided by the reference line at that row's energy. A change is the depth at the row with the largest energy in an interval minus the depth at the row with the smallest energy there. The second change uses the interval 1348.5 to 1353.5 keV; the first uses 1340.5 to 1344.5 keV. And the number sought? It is 0.172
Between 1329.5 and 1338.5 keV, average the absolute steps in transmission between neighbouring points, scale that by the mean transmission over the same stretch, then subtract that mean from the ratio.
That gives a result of -12.66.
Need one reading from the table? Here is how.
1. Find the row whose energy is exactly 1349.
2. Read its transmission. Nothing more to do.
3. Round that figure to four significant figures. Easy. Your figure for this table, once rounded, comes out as 12.41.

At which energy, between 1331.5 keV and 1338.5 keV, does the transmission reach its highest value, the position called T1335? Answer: 1335 keV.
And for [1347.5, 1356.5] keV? 1350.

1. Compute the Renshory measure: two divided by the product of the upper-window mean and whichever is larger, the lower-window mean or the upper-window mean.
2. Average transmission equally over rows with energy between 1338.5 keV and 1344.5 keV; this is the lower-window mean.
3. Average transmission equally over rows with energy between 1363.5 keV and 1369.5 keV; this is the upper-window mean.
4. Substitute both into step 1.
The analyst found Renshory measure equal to 0.0123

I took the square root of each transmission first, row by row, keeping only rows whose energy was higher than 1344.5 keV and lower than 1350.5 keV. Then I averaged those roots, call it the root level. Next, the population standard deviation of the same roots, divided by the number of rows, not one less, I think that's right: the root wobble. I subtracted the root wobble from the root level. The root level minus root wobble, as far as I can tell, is 3.51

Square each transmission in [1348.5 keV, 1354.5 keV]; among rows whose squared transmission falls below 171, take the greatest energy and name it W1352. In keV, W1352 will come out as 1354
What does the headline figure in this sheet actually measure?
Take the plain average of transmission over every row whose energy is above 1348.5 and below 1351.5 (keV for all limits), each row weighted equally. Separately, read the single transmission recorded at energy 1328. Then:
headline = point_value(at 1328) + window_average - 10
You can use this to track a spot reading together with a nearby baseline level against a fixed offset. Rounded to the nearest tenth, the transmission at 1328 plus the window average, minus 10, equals 14.8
